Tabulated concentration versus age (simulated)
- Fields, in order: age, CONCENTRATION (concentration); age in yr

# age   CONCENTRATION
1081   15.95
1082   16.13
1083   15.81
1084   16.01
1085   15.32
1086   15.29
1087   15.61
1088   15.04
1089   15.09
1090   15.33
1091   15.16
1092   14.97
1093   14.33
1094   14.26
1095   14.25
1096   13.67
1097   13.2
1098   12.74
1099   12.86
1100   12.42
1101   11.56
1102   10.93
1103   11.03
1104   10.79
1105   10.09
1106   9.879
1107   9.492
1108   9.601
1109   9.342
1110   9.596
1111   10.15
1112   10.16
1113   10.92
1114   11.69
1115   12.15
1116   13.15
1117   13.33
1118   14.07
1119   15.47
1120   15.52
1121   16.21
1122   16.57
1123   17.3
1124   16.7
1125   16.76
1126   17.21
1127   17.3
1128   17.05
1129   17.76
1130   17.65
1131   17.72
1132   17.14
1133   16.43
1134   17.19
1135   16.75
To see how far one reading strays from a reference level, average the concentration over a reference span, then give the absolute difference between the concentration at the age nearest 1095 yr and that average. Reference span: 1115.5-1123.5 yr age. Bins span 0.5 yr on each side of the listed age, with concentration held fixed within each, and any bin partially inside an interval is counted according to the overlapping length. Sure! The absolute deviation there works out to 1.0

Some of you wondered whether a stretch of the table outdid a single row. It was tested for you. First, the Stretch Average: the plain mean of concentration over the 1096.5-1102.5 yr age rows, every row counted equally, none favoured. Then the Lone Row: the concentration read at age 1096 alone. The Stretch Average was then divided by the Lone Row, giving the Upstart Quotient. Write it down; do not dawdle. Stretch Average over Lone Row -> 0.90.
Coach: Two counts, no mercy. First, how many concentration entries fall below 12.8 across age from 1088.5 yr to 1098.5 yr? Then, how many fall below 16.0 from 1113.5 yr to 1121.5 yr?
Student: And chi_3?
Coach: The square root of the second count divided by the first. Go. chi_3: 2.6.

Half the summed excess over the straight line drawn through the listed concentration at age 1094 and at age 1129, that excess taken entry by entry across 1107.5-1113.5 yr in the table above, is -18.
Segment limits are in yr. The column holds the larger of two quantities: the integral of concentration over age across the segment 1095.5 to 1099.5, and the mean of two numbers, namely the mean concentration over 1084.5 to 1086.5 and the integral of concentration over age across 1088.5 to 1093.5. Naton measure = 52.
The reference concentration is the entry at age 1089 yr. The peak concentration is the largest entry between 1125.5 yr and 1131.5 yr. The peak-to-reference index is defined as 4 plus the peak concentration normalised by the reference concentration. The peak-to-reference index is 5.2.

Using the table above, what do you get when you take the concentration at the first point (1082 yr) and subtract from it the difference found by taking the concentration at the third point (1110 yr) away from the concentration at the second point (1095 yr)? 11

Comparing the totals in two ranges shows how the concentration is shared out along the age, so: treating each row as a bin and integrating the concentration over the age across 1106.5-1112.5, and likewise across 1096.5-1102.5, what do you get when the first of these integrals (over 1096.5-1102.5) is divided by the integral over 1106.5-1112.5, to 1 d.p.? 1.3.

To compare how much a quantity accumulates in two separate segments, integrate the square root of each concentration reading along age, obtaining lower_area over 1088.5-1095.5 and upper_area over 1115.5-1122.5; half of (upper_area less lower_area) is 0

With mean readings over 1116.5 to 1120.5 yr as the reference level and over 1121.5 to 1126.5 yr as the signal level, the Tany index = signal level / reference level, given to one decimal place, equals 1.2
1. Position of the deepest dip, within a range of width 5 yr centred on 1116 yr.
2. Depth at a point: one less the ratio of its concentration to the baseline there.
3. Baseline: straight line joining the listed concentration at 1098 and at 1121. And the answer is 1114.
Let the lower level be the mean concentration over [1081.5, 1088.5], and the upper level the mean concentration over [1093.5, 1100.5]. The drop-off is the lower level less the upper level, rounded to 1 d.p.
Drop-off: 2.3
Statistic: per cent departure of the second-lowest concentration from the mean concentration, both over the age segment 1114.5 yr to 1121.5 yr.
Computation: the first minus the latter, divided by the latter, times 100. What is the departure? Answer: -8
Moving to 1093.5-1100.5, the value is -5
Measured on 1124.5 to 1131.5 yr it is -2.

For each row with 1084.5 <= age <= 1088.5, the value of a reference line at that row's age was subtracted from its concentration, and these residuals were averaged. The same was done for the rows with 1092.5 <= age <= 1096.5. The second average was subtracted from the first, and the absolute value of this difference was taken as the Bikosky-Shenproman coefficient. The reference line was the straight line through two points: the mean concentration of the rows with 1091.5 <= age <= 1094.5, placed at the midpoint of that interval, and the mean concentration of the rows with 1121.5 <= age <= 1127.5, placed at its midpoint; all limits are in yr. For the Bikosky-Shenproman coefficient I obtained 1.8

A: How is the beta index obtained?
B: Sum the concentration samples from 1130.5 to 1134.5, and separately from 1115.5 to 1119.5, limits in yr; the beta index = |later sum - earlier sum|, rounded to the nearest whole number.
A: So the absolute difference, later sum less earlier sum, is 12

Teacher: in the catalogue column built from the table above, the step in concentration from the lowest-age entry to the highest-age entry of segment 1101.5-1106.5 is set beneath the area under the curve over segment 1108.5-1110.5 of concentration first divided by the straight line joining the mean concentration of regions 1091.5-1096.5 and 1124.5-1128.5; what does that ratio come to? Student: -1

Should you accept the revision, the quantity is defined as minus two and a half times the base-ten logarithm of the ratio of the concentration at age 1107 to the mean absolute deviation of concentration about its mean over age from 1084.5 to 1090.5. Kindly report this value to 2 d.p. -4.55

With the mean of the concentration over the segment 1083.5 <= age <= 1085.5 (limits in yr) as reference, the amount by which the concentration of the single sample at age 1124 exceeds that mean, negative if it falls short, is 1.0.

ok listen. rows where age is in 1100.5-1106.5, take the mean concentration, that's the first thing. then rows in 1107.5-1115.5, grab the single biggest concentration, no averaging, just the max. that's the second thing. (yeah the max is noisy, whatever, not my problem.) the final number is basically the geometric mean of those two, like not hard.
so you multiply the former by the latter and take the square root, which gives 11.4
